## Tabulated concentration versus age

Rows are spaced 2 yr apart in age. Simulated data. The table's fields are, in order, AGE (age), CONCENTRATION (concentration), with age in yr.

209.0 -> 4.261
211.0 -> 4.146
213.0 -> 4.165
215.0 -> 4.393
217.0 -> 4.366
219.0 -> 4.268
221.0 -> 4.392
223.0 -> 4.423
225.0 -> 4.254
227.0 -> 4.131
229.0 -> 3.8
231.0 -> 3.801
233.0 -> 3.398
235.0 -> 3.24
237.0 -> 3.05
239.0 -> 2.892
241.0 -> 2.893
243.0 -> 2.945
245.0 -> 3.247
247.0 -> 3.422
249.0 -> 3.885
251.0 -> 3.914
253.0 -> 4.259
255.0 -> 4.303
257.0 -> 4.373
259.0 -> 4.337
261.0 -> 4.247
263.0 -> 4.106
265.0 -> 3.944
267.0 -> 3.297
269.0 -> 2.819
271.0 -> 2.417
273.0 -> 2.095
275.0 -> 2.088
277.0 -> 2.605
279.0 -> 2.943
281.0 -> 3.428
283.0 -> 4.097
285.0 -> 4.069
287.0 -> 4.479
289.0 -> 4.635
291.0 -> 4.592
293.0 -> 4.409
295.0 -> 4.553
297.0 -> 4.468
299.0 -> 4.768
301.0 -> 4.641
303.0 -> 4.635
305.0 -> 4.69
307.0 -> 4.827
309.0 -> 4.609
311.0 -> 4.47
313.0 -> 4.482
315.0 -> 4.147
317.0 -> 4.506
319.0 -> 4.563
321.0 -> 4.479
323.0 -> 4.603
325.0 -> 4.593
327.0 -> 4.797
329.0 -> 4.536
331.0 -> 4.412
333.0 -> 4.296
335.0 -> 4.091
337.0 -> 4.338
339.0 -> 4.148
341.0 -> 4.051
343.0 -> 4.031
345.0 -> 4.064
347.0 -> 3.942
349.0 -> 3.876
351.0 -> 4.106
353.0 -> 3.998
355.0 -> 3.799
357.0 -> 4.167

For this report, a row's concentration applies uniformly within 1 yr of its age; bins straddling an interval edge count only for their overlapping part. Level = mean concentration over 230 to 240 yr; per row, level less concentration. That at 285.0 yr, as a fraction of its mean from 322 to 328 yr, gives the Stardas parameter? 0.57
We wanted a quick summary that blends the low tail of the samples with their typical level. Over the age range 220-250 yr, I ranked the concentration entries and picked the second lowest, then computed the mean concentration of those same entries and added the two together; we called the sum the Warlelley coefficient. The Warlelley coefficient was 6.5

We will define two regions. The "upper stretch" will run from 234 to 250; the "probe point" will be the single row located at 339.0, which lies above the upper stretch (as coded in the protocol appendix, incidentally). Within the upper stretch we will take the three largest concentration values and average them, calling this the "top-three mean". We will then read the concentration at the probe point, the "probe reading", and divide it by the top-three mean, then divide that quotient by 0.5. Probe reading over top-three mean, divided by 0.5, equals 2.4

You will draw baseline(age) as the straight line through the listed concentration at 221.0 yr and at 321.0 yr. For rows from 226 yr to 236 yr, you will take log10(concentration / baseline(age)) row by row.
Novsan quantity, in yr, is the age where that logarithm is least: 235.0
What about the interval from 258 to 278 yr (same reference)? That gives 275.0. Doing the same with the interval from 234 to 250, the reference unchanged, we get 241.0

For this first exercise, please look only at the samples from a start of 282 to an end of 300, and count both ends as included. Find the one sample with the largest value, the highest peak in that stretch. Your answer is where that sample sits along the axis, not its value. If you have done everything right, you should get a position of 299.0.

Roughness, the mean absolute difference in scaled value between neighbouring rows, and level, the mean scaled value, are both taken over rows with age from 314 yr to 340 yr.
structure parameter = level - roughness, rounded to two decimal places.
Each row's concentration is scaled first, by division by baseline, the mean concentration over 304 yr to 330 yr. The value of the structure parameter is 0.93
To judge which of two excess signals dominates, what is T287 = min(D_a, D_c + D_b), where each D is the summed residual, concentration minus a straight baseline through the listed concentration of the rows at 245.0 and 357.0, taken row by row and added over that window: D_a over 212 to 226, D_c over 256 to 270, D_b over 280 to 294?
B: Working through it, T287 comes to 7.9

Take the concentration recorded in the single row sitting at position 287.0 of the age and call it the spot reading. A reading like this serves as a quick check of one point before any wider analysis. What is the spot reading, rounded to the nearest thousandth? 4.479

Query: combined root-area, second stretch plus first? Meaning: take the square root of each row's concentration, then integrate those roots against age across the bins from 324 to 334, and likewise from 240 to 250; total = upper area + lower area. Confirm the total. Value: 39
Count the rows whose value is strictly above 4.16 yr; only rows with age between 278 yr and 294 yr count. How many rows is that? 4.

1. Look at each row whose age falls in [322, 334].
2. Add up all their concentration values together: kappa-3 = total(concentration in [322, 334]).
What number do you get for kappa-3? 27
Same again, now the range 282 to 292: 22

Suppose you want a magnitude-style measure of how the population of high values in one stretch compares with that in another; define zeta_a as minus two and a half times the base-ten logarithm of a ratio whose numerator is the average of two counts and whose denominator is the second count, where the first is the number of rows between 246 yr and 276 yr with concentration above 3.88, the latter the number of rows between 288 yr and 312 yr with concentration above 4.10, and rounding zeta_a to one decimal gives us 0.1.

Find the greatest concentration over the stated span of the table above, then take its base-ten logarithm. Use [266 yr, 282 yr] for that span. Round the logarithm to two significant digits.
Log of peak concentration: 0.54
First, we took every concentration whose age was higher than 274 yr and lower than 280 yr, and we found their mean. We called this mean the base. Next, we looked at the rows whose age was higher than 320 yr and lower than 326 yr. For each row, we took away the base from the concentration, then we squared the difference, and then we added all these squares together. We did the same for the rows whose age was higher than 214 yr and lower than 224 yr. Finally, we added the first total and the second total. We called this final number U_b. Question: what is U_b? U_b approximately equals 29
